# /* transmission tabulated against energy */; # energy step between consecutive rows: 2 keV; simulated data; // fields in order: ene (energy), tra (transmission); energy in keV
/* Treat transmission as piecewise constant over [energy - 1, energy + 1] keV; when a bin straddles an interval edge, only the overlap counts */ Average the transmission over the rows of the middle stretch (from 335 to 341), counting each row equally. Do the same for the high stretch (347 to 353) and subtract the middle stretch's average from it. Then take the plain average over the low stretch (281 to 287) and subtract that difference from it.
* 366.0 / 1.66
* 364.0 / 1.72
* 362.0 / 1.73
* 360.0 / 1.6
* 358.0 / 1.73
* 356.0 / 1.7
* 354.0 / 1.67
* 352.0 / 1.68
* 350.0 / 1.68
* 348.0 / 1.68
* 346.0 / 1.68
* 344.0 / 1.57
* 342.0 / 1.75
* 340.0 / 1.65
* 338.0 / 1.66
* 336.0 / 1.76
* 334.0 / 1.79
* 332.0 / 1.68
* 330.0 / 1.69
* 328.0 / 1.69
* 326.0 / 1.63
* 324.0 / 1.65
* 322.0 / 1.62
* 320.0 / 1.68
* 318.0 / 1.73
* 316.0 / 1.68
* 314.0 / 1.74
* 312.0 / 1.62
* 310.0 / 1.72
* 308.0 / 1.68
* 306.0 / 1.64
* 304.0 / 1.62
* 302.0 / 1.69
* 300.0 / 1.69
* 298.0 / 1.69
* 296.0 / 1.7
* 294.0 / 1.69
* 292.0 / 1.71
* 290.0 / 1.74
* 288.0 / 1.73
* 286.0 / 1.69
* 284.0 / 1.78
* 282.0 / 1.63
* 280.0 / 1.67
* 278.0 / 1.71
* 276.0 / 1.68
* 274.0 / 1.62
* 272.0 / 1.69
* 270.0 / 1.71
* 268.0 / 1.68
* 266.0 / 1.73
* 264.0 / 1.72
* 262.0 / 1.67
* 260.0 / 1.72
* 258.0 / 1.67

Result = 1.710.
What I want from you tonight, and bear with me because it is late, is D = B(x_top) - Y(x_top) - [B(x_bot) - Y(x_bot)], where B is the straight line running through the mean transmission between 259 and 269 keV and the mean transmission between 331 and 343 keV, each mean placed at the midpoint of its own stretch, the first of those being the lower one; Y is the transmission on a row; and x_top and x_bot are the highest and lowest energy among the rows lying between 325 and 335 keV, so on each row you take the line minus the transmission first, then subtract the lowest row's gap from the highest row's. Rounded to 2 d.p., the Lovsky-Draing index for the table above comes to -0.16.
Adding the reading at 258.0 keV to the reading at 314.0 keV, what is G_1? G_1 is 3.41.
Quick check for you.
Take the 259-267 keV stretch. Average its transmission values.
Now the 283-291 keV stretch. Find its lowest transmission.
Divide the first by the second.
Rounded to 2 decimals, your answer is 1.01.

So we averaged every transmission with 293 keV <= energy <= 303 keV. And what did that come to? 1.69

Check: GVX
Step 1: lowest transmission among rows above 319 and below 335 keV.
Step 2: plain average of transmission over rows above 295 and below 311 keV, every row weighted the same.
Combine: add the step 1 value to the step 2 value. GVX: 3.30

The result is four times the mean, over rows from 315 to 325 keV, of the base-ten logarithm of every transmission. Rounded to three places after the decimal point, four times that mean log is 0.893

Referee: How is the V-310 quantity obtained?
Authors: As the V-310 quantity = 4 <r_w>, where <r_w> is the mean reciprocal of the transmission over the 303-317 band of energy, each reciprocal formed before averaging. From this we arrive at 2.39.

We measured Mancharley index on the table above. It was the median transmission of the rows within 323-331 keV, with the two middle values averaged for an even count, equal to 1.670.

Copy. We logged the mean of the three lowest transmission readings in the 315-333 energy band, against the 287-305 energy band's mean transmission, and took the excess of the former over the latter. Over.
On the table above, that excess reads -0.062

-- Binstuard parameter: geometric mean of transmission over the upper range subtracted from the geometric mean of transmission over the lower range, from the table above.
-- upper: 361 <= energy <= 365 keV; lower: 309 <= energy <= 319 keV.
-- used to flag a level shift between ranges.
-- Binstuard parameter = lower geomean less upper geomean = -0.028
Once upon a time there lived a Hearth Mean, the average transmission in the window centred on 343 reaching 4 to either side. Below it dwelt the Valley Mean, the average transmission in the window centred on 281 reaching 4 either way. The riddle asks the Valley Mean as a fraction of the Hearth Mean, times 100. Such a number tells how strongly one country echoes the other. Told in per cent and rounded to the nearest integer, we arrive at 102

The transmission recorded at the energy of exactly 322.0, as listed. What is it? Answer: 1.62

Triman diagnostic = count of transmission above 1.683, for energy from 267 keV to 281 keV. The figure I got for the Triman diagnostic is 3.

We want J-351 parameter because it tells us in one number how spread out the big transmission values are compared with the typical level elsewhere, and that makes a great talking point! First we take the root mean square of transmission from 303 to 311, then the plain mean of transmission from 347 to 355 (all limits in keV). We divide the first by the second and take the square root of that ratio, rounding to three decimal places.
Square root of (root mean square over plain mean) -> 0.996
